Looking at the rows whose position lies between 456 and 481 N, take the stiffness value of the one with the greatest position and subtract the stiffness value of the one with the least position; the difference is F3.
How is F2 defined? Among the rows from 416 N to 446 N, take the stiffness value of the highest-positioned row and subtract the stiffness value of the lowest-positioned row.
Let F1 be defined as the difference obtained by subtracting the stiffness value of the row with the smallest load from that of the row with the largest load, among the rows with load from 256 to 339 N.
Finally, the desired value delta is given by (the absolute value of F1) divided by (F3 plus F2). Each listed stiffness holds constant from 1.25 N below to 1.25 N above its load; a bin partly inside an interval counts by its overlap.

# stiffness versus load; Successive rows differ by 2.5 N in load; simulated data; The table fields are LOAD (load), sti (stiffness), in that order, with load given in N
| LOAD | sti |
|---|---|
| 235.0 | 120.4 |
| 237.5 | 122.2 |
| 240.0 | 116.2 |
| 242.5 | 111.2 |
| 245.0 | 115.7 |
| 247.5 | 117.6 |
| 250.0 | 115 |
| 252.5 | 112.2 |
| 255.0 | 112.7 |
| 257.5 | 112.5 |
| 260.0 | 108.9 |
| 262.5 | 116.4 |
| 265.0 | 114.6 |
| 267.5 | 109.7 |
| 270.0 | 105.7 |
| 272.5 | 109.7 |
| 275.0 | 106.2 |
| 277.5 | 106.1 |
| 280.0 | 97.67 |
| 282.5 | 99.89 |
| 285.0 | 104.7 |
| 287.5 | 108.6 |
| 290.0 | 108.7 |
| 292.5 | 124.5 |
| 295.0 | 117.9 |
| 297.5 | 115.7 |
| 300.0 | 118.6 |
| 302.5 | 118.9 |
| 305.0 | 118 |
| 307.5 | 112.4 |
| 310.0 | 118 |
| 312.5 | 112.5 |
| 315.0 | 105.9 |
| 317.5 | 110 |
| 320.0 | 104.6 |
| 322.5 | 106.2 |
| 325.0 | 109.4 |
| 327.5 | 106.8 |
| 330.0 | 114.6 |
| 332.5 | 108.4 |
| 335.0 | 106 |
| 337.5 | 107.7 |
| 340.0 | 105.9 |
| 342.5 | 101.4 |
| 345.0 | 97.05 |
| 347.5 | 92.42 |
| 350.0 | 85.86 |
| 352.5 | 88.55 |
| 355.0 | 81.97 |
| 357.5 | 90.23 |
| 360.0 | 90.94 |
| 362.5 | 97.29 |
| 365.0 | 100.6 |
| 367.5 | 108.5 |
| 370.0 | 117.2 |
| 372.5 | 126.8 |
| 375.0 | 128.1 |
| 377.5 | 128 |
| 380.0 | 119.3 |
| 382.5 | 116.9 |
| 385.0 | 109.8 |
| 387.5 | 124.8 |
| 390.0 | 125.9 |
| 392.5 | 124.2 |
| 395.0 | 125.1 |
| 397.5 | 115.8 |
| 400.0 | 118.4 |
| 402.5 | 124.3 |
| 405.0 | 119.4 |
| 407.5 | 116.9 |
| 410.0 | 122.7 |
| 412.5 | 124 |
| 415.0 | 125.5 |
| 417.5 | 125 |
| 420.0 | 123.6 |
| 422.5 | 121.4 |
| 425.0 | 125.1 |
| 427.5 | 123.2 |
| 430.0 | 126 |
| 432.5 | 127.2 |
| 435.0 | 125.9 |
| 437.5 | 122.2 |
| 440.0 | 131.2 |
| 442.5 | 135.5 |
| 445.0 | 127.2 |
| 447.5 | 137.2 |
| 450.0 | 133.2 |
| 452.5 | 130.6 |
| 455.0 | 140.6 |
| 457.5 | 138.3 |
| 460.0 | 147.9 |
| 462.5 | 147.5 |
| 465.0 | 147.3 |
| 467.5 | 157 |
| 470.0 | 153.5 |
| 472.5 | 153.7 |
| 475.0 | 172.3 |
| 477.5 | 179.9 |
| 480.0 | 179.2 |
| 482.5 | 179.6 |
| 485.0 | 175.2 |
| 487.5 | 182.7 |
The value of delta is 0.1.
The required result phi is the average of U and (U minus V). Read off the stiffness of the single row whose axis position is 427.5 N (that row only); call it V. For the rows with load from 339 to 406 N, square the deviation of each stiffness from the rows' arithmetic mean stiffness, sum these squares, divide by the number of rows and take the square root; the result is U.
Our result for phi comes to -47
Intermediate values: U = 14.7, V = 123.2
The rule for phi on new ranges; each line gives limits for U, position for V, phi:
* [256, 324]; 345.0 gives -42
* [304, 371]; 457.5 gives -59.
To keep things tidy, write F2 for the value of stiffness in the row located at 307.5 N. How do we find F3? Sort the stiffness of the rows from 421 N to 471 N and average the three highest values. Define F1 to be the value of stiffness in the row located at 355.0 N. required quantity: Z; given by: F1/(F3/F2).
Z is 60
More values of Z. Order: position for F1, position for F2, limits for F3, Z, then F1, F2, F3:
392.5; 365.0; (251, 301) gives 104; 124.2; 100.6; 120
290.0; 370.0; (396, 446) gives 97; 108.7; 117.2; 131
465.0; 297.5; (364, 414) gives 134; 147.3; 115.7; 128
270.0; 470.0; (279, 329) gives 134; 105.7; 153.5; 121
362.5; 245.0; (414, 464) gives 77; 97.29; 115.7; 145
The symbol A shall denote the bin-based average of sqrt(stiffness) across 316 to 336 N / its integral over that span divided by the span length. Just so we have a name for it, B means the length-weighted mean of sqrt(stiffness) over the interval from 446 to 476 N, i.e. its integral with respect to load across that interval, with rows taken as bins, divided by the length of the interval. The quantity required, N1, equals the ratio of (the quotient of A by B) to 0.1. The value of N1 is 8.6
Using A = 10.4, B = 12.1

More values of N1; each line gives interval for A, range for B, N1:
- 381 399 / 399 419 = 9.9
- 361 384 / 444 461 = 9.2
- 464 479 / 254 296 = 12.1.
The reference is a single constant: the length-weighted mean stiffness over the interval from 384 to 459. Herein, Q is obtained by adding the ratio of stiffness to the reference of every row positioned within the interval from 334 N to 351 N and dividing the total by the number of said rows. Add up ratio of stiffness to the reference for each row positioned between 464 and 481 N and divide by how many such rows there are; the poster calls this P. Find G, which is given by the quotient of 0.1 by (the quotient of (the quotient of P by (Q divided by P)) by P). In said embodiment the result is 0.06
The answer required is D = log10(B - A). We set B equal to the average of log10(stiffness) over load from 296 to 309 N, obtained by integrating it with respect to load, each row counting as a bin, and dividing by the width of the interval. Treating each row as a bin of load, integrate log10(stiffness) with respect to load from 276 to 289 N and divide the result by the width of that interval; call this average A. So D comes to -1.28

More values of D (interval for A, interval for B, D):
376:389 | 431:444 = -1.53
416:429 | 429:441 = -2.04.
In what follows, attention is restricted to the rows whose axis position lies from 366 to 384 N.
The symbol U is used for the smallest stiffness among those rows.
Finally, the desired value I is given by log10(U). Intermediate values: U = 108.5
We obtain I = 2.04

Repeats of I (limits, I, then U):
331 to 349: 1.97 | 92.42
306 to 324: 2.02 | 104.6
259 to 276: 2.02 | 105.7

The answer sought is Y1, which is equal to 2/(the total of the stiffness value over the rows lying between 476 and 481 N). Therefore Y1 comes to 0.0056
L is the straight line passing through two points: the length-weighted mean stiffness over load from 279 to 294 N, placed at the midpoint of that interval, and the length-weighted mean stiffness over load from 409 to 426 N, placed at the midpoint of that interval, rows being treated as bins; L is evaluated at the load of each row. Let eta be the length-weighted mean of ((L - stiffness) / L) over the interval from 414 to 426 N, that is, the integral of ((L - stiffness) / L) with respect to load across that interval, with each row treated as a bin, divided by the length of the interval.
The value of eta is 0.00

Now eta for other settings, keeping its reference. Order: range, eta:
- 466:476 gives -0.21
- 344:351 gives 0.20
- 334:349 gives 0.11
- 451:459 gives -0.06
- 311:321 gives 0.02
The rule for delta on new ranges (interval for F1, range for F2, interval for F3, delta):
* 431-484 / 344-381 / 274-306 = 1.5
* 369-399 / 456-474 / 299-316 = 0.5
